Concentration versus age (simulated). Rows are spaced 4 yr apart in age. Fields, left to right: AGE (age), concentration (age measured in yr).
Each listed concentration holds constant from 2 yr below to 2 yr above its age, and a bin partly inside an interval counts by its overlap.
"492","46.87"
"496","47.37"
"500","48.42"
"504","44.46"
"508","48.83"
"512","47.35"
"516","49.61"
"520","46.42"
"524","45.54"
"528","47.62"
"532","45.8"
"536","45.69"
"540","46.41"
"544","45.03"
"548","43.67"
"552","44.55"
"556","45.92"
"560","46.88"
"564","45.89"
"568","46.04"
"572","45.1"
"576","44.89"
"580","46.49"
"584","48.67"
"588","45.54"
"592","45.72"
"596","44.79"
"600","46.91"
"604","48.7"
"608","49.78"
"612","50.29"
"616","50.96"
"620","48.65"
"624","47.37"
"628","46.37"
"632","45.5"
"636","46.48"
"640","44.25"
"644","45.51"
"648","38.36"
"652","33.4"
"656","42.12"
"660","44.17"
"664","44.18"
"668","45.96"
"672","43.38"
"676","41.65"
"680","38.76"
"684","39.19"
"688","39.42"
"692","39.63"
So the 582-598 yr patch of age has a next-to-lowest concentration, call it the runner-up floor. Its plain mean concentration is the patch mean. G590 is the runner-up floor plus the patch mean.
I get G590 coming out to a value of 92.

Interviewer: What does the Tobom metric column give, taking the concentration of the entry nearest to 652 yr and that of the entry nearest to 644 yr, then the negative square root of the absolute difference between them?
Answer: -3.5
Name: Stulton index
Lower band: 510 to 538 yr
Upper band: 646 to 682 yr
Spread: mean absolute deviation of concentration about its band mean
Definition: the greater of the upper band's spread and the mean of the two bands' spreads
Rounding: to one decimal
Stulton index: 3.0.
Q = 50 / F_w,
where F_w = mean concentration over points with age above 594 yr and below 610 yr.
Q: 1.052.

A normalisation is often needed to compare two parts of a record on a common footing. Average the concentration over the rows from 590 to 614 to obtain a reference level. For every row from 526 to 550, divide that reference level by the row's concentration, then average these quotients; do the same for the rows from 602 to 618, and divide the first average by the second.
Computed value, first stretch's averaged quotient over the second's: 1.09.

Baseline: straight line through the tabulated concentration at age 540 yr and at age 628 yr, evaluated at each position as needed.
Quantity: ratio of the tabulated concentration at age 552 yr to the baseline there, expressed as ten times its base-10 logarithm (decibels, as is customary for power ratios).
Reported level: -0.18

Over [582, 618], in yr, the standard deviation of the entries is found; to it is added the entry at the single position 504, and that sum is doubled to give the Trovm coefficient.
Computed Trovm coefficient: 93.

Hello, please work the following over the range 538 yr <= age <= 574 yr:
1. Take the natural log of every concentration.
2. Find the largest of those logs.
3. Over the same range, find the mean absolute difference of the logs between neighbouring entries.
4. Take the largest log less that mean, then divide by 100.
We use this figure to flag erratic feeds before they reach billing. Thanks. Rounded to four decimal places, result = 0.0383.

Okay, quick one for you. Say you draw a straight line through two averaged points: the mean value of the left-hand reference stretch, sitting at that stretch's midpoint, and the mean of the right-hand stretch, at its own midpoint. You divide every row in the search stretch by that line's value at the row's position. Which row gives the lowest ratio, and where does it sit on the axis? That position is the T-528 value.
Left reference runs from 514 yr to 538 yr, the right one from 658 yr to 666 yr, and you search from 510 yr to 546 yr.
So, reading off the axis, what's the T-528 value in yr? 544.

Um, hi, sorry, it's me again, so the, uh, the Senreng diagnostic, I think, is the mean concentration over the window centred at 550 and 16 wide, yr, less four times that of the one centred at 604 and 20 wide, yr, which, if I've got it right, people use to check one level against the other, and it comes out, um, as -148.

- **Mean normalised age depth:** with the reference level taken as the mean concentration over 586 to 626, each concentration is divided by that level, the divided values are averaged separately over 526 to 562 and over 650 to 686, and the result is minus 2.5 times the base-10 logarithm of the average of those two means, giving 0.10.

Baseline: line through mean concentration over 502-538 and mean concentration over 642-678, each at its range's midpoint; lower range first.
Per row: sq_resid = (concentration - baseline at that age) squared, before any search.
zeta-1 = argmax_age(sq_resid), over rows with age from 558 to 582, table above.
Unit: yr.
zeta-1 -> 580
